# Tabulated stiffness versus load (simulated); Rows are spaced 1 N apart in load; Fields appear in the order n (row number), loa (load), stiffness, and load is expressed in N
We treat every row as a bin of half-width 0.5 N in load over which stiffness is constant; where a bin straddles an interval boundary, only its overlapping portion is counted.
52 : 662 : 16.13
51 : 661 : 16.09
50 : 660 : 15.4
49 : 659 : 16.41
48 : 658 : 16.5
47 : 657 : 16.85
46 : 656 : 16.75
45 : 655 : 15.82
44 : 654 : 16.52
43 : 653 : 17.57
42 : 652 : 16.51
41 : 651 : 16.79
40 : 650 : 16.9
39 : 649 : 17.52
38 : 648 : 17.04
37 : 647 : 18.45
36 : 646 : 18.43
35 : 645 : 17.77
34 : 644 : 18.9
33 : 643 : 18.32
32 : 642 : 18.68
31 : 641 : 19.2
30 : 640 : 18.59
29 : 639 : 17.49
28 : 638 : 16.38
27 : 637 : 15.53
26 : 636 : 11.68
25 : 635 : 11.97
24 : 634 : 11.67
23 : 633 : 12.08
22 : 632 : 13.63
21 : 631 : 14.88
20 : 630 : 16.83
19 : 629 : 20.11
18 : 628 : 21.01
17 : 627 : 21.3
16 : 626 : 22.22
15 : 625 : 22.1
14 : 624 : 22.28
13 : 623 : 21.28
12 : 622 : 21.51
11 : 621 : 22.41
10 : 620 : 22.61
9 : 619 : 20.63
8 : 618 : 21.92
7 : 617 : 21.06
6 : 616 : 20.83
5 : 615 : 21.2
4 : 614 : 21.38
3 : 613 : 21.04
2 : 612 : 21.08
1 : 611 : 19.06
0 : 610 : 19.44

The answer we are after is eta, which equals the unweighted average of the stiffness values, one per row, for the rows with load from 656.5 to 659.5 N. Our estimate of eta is 17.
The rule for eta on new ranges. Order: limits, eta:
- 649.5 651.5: 17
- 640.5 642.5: 19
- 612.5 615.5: 21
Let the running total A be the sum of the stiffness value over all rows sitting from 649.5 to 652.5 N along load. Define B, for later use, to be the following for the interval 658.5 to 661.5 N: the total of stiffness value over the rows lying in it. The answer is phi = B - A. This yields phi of -2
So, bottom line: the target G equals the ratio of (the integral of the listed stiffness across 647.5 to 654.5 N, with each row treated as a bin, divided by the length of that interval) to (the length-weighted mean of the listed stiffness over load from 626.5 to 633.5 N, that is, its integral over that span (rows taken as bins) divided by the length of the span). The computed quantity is 0.99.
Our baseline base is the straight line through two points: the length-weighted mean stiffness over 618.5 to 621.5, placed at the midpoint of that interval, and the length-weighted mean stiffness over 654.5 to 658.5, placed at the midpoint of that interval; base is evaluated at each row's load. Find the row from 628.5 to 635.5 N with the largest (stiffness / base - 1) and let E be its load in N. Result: 629 N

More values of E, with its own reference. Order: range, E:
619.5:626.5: 626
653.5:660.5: 657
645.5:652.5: 647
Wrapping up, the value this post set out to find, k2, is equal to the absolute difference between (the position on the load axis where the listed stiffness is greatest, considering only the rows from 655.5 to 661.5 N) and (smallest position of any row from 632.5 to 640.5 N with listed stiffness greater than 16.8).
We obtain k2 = 18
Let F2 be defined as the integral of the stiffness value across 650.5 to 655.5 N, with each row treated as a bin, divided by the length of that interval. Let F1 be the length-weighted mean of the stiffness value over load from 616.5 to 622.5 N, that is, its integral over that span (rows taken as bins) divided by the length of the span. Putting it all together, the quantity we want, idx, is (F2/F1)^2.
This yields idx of 0.6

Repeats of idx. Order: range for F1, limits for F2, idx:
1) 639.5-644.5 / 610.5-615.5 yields 1.2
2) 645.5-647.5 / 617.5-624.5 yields 1.4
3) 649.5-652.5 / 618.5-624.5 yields 1.7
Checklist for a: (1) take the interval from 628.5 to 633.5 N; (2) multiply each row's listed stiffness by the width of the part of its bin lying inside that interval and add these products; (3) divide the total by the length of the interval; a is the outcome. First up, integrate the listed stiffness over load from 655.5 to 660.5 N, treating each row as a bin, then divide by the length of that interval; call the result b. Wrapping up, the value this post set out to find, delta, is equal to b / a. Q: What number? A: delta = 1.06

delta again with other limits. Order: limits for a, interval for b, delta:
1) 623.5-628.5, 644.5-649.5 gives 0.82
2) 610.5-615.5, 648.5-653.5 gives 0.82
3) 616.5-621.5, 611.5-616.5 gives 0.97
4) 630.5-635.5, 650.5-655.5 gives 1.30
